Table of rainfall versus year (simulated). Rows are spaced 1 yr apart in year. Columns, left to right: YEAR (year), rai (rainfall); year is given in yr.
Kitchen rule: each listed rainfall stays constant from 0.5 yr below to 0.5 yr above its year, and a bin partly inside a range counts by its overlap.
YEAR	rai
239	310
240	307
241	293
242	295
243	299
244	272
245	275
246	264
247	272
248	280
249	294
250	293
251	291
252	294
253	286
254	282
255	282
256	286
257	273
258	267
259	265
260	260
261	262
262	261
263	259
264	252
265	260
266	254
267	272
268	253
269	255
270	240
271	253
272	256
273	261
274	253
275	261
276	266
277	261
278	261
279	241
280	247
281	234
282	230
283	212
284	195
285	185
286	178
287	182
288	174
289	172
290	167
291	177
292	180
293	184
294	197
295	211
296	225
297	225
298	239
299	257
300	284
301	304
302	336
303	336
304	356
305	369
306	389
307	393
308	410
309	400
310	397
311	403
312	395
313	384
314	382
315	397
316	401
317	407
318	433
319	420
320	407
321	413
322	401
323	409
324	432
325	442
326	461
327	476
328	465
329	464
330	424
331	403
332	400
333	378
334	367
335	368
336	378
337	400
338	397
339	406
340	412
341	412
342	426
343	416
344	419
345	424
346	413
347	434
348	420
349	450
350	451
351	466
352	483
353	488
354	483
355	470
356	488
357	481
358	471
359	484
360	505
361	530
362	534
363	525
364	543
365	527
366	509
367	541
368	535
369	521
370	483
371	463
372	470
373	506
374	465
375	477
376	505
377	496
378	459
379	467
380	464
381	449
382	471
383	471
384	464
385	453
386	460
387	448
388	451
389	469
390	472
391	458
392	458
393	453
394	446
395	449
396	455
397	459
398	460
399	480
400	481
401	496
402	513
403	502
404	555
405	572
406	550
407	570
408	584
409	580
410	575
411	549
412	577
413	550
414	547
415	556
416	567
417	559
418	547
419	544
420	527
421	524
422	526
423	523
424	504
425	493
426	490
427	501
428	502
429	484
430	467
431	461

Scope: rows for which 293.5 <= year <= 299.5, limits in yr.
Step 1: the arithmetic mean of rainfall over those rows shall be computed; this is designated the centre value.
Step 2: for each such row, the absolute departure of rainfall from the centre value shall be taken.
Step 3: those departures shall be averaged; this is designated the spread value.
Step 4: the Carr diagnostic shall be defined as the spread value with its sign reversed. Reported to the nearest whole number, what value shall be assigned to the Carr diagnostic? -15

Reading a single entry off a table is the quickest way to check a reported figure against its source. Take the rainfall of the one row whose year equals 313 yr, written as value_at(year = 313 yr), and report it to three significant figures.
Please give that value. 384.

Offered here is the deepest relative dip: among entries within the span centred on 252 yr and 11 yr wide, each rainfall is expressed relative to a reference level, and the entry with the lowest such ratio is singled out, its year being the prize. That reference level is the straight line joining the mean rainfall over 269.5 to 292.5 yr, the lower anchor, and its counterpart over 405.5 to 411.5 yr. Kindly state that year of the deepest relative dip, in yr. 257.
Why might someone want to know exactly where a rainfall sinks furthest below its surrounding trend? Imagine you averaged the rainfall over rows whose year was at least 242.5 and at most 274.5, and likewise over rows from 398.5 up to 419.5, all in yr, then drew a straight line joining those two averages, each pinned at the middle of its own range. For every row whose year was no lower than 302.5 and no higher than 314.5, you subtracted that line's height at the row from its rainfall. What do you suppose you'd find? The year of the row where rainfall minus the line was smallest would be 303 yr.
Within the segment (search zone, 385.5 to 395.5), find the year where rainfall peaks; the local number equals 390 yr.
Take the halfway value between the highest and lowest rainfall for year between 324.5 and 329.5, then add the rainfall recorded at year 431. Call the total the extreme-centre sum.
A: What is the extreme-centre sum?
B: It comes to 920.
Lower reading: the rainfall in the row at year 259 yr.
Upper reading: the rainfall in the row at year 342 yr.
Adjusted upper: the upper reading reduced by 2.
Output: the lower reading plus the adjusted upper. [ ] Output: 689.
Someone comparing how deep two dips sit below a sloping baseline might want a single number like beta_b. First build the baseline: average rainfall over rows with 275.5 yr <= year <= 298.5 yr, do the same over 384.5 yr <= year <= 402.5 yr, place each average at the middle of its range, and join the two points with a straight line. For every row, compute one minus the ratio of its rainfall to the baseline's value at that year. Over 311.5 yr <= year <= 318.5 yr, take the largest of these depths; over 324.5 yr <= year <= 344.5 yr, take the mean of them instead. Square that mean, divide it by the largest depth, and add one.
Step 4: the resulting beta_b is 0.79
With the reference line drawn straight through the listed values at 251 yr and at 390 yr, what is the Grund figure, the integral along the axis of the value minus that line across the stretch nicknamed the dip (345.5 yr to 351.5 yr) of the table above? 126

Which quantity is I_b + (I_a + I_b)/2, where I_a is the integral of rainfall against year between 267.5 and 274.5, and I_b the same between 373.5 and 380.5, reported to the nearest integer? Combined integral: 5885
